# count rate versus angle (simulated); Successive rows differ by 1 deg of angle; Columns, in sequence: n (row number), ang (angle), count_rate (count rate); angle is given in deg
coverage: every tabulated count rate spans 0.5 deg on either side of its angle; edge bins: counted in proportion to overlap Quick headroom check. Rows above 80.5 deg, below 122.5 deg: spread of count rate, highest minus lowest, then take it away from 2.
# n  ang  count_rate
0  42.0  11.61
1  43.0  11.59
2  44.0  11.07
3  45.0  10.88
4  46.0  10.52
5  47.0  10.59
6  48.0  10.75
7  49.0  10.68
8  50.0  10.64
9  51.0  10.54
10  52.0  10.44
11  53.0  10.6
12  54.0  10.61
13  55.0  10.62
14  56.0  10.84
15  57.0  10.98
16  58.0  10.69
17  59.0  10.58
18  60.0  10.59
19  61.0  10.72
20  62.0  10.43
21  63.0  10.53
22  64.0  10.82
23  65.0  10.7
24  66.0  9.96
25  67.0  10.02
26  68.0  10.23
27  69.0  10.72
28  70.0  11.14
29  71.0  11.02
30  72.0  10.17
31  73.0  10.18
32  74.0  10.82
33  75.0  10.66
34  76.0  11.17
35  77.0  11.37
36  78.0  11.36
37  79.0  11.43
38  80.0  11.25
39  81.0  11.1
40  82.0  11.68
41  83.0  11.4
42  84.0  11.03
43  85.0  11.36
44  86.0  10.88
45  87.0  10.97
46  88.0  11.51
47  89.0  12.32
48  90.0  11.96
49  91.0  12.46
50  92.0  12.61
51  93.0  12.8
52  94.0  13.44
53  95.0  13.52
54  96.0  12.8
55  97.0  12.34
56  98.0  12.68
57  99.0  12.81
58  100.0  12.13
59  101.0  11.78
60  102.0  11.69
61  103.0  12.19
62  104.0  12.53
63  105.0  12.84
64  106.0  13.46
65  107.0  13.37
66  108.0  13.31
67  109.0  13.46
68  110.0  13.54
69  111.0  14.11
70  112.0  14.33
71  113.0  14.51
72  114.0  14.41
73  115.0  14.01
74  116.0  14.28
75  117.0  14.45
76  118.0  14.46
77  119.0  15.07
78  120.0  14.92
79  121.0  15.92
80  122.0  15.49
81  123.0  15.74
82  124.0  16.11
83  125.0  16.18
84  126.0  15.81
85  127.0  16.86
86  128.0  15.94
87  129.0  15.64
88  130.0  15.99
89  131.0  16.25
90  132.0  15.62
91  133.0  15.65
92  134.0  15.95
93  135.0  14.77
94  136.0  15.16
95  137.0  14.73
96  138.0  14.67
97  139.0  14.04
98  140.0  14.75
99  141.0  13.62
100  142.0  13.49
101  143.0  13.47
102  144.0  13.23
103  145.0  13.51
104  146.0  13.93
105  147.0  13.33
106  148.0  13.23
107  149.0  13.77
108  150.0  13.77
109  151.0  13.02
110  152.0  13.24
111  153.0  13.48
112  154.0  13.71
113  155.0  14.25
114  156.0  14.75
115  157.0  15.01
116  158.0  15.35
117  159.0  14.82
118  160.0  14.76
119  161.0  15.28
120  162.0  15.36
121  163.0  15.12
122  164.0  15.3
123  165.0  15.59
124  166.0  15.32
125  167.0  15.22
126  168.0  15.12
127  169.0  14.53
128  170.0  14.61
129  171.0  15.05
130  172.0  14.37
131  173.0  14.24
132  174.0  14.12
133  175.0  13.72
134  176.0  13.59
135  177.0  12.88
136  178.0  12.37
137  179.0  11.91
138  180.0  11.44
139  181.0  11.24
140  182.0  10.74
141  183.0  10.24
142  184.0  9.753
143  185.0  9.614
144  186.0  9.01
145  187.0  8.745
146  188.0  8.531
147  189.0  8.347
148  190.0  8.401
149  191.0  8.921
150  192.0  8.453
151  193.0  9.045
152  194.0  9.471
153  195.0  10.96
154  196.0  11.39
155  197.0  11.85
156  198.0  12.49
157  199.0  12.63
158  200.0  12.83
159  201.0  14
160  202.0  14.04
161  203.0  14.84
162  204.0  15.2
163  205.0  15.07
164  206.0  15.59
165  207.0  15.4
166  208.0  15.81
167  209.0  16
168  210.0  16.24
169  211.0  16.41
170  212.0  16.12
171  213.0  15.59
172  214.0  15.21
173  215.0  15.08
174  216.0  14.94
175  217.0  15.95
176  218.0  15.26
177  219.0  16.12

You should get -3.0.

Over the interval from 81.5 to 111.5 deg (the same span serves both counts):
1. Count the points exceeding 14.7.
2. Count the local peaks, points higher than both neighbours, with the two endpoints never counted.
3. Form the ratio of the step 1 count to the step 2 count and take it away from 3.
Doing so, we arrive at 3.0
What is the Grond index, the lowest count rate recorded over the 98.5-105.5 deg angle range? 11.69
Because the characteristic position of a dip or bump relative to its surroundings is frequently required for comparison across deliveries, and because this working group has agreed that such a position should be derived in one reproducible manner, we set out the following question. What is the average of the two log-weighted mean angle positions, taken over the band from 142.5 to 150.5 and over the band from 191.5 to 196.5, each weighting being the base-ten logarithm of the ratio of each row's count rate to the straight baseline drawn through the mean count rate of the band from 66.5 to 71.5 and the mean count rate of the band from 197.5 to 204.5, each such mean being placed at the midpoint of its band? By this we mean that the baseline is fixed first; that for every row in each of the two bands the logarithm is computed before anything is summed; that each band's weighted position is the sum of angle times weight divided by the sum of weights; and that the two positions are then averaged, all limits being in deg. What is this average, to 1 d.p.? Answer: 170.0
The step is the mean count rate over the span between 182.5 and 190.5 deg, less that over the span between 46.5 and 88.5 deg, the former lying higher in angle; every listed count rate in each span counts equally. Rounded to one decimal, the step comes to -1.7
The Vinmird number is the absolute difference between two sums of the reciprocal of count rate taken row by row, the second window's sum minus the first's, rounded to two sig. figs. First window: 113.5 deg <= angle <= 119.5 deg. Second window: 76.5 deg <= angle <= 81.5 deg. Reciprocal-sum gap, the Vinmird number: 0.027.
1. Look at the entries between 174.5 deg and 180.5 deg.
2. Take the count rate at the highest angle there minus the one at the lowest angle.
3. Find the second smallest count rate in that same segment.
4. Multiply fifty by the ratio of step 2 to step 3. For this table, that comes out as -10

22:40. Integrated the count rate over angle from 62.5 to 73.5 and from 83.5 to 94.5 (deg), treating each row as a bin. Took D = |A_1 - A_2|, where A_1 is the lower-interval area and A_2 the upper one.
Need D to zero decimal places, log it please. 16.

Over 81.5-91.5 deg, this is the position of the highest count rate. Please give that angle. 91.0 deg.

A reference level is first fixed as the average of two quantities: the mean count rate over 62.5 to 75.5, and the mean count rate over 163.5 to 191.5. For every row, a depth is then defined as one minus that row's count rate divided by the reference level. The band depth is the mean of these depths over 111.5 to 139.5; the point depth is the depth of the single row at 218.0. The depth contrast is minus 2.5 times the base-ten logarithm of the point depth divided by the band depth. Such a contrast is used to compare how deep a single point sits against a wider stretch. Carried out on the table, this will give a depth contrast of 0.0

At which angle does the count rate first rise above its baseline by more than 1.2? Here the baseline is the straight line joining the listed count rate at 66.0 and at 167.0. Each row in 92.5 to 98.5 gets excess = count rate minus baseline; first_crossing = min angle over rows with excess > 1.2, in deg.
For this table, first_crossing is 93.0 deg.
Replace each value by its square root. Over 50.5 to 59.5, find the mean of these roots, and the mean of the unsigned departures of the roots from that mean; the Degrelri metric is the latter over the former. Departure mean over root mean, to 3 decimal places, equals 0.006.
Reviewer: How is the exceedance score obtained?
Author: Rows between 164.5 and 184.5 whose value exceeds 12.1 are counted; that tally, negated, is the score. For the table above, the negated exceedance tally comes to -14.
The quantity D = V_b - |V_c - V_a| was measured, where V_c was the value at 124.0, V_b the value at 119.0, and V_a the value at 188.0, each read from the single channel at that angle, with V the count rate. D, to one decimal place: 7.5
